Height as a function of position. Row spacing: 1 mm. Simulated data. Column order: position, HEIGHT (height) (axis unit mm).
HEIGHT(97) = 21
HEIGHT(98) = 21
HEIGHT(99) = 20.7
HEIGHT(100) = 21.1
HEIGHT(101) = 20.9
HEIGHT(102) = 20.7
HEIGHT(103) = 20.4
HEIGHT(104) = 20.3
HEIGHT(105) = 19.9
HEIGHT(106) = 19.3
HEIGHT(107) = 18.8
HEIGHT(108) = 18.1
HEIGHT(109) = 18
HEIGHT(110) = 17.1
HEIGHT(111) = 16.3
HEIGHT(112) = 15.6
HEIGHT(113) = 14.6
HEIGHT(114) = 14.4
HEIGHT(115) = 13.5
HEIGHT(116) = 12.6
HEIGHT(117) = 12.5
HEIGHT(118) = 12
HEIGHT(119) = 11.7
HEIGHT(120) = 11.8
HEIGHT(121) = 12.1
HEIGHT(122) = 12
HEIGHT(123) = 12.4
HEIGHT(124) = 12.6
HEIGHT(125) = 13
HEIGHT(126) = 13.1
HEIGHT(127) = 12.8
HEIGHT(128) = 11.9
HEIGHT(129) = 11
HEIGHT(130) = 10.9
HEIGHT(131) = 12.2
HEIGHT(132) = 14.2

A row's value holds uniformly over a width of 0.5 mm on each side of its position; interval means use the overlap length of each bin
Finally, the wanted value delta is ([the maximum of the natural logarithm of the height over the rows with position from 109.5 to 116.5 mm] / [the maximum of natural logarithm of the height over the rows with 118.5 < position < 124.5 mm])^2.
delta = 1.26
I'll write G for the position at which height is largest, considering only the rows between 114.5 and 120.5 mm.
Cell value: 115 mm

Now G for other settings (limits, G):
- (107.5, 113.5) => 108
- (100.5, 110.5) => 101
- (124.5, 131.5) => 126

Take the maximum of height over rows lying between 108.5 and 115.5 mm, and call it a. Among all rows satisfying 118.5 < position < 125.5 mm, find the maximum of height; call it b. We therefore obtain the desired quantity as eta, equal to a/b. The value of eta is 1.4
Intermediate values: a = 18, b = 13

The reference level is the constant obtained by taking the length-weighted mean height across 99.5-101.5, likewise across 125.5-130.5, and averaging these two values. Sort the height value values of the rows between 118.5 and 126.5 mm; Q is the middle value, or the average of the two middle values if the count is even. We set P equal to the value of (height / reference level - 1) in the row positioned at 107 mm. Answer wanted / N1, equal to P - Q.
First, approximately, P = 0.1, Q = 12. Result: -12.1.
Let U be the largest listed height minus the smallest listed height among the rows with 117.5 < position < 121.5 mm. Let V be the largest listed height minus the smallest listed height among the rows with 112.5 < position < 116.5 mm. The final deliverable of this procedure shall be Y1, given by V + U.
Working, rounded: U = 0.4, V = 2.0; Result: 2.4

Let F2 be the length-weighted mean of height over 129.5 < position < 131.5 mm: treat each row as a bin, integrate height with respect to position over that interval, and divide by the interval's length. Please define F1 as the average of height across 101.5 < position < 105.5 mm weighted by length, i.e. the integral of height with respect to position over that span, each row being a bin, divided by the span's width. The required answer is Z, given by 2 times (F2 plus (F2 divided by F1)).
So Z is 24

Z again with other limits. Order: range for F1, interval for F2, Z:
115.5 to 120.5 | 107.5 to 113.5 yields 36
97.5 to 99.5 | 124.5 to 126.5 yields 27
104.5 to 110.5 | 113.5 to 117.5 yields 28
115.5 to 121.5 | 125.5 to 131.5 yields 26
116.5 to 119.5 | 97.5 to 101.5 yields 45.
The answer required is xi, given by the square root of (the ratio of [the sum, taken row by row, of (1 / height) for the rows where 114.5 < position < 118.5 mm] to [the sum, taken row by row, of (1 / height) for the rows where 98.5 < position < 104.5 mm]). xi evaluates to 1.0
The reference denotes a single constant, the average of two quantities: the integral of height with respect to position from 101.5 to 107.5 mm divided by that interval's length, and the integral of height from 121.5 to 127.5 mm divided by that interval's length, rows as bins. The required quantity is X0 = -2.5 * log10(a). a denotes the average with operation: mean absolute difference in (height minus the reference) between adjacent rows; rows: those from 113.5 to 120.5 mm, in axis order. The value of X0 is 0.8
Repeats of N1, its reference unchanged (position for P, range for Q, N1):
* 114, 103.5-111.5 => -18.6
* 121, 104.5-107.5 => -19.6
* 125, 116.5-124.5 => -12.3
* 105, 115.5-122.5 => -11.8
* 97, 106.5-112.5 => -17.3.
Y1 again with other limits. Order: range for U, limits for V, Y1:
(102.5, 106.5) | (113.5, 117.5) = 3.0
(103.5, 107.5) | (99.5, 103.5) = 2.2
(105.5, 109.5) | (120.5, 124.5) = 1.9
